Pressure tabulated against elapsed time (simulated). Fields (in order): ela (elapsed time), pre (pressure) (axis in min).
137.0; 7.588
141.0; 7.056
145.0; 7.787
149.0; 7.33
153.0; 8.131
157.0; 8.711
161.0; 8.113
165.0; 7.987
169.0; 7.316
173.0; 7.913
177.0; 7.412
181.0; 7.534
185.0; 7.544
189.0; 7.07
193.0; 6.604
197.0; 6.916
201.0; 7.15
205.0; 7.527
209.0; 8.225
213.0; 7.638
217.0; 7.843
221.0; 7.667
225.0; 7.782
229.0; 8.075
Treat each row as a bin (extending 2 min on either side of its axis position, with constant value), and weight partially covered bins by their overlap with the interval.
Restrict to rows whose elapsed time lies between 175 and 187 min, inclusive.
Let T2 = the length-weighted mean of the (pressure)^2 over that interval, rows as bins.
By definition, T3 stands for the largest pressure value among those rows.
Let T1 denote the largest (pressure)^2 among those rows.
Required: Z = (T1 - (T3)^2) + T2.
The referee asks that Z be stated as 56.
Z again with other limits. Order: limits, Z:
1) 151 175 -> 65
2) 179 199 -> 51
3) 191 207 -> 50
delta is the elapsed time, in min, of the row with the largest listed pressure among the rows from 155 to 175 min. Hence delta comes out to 157.0 min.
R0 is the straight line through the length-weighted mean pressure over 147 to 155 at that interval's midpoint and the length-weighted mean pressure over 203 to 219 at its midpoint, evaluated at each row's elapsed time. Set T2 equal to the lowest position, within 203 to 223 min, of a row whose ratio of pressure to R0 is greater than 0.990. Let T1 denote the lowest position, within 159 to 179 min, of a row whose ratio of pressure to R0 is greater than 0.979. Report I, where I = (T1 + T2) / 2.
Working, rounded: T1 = 161.0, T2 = 209.0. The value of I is 185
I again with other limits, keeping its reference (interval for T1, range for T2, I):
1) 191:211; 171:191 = 191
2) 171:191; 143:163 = 159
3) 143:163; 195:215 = 177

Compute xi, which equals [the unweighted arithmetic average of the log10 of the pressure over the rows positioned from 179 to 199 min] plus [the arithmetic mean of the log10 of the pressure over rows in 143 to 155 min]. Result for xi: 1.74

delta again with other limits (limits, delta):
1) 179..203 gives 185.0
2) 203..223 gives 209.0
